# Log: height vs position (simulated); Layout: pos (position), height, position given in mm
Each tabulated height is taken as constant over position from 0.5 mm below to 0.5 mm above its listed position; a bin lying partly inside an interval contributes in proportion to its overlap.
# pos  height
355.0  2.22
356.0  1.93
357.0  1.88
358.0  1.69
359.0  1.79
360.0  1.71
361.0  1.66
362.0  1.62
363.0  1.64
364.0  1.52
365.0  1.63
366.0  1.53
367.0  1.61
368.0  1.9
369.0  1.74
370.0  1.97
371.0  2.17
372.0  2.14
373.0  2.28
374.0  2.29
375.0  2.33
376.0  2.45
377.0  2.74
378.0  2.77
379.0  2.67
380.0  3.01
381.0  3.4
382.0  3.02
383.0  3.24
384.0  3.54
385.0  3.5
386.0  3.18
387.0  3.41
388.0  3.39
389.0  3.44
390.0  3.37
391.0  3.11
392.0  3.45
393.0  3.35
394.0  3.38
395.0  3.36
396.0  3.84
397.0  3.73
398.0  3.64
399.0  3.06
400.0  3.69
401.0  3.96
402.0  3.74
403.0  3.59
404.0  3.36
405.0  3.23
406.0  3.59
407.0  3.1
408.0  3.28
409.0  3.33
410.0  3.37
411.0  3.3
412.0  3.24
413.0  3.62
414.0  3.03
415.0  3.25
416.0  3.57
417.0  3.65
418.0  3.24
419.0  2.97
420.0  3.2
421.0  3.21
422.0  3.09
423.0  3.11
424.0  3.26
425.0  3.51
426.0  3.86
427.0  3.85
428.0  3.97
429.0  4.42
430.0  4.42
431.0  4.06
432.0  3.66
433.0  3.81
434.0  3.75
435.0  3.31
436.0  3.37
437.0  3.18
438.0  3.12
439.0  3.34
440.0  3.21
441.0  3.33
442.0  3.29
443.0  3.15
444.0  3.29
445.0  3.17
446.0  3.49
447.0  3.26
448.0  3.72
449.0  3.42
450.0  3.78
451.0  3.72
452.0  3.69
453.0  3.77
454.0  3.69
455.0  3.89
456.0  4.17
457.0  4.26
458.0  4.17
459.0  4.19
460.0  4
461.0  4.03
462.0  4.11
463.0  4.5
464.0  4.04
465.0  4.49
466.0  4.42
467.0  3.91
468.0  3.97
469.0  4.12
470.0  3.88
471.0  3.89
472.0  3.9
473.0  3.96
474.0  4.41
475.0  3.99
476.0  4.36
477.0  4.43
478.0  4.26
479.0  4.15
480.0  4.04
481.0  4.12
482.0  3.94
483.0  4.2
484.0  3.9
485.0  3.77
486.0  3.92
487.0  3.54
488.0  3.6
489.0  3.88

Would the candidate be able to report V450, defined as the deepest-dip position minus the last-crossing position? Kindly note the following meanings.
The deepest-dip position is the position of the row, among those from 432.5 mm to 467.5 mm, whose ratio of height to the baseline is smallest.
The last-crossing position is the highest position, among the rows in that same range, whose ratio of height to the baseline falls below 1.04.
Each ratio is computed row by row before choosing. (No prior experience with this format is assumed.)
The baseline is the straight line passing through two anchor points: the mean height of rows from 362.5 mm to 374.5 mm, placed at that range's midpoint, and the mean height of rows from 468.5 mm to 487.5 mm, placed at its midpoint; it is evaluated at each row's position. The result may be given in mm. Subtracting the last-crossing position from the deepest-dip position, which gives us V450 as -22 mm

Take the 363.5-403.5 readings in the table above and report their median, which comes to 3.1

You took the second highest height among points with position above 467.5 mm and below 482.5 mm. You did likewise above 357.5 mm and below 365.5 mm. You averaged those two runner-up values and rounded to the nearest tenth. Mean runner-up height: 3.1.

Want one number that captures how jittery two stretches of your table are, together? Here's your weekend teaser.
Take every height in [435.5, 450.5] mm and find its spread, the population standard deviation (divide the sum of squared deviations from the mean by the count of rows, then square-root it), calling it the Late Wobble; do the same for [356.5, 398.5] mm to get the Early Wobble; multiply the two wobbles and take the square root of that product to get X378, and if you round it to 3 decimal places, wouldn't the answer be 0.381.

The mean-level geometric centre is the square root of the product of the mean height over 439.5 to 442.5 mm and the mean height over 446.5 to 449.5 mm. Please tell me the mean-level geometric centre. 3.37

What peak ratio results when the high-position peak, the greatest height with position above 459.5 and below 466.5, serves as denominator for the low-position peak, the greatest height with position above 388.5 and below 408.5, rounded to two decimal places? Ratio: 0.88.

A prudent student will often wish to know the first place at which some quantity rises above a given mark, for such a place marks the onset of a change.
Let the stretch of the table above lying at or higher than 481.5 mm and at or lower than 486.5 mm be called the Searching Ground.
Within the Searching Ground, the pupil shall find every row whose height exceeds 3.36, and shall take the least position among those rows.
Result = 482.0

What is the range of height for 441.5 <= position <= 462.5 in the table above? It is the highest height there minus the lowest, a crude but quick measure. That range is 1.1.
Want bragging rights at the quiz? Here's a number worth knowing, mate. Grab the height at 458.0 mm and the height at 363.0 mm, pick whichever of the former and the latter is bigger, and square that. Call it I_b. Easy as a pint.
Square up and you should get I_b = 17.4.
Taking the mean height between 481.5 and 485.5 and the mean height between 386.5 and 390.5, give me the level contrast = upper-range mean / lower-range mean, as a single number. 1.16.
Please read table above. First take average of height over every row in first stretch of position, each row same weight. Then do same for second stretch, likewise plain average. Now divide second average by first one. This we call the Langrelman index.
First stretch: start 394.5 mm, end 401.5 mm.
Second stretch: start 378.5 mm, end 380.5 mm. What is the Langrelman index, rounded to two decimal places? 0.79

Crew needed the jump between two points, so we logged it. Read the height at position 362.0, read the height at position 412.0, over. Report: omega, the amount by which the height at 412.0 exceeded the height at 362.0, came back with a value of 1.62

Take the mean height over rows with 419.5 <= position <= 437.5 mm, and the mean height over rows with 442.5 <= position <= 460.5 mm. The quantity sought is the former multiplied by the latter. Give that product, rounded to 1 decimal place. 13.4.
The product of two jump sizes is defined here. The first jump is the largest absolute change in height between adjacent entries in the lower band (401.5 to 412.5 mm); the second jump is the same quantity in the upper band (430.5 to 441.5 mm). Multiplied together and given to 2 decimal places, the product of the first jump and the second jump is 0.22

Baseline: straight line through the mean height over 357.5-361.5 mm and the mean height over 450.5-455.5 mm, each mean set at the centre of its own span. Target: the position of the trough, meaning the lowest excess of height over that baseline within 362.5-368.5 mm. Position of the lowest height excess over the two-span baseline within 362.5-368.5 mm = 366.0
